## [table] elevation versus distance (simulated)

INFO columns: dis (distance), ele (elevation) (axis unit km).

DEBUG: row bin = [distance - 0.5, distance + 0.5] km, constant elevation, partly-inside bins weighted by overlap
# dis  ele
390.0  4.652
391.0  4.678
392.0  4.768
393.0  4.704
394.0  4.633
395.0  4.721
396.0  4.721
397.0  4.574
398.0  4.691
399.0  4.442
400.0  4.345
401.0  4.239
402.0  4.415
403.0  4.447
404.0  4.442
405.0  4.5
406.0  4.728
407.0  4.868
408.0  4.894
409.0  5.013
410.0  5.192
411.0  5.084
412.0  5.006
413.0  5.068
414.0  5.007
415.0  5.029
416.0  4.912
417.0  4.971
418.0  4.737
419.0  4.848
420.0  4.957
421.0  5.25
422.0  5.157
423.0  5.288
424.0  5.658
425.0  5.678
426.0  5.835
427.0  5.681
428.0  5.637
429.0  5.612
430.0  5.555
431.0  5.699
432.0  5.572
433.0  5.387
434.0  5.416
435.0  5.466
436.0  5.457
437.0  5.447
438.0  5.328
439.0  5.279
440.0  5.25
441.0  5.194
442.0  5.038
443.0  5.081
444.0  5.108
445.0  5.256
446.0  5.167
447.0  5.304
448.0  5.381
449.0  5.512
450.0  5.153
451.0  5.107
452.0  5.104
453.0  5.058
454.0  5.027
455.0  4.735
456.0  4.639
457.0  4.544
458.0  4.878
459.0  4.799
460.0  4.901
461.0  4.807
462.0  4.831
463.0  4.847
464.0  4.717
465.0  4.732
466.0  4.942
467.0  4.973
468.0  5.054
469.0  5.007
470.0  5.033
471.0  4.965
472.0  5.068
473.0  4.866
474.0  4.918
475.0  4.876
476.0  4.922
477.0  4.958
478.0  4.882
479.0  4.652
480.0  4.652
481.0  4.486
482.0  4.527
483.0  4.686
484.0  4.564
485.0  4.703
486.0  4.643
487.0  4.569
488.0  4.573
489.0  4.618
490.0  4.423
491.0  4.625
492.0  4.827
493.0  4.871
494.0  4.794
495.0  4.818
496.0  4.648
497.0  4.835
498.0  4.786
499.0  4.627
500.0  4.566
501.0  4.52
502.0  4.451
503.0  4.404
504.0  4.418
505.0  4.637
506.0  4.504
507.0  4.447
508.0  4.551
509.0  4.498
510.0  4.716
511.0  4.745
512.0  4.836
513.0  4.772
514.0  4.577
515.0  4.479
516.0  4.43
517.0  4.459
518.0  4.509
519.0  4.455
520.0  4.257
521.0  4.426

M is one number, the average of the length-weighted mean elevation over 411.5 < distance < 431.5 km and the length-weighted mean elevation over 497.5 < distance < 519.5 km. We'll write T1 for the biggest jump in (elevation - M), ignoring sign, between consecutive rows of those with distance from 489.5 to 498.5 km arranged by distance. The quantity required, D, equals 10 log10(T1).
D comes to -7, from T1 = 0.20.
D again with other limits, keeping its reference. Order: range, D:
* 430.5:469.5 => -4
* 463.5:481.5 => -6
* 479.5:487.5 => -8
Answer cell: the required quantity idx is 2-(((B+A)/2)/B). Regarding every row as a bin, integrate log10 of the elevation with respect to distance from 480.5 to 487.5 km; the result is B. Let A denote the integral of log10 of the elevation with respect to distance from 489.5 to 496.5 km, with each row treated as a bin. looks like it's 0.99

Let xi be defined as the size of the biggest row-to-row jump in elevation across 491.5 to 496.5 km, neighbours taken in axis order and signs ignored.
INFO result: 0.170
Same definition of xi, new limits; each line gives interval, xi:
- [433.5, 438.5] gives 0.119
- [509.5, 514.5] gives 0.195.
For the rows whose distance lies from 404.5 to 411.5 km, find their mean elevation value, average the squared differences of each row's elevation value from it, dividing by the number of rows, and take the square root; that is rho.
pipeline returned 0.215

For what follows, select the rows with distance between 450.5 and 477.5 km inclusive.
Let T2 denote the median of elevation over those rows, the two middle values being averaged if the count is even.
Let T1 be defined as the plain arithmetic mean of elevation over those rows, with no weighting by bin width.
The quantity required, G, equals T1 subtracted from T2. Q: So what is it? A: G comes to 0.02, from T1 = 4.90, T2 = 4.92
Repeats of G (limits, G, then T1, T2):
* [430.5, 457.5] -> 0.04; 5.21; 5.25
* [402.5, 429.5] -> -0.08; 5.09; 5.01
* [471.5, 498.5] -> -0.03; 4.73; 4.70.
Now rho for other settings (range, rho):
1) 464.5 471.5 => 0.099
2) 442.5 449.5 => 0.143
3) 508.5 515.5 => 0.131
